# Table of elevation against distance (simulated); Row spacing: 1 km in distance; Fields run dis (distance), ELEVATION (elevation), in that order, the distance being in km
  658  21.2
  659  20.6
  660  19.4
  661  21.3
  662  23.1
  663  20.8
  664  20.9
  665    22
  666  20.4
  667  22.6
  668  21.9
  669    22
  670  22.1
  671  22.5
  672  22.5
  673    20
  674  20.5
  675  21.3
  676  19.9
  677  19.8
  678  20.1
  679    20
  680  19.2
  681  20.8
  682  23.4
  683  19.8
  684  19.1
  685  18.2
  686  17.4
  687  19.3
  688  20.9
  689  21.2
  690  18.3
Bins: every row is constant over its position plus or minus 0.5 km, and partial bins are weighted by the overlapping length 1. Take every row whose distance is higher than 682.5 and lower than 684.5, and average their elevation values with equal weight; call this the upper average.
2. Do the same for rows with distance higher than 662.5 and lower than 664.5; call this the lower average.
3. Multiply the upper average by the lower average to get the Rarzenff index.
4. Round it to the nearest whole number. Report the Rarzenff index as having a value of 406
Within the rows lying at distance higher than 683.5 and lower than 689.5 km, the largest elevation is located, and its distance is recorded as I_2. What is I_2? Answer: 689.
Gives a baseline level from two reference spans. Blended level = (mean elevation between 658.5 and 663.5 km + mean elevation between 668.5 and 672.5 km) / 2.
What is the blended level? 21.7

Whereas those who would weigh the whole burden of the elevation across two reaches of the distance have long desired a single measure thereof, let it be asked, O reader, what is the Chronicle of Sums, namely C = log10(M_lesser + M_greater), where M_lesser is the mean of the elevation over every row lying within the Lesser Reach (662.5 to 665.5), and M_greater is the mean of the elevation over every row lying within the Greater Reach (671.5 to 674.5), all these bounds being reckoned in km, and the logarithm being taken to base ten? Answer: 1.63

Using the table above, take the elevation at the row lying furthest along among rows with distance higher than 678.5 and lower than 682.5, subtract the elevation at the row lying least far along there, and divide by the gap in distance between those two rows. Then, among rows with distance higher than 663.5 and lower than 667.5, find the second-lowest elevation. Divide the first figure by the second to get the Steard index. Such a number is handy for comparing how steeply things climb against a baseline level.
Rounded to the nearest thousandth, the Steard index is 0.054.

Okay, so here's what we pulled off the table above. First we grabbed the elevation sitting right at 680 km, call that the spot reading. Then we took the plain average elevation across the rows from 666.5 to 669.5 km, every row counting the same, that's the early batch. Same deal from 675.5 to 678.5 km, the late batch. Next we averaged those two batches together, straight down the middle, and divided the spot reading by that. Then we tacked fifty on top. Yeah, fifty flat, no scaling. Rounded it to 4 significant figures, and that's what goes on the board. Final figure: 50.91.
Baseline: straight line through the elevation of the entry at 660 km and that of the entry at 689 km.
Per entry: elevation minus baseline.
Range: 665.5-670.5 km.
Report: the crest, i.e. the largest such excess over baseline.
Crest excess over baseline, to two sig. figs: 2.8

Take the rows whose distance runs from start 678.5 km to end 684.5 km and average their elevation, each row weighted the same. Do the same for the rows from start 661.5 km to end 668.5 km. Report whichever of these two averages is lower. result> 20.4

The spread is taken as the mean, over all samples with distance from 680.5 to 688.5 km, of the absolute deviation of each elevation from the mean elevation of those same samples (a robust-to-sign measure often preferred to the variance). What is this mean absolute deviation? 1.38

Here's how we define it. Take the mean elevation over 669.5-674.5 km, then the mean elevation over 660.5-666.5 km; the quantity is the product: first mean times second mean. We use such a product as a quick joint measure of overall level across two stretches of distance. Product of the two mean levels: 461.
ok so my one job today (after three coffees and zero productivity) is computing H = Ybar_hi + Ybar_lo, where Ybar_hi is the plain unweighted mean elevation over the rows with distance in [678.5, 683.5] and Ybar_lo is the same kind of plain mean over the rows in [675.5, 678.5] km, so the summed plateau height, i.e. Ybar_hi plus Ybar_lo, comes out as 41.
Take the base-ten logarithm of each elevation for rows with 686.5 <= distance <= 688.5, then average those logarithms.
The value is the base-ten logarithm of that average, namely 0.115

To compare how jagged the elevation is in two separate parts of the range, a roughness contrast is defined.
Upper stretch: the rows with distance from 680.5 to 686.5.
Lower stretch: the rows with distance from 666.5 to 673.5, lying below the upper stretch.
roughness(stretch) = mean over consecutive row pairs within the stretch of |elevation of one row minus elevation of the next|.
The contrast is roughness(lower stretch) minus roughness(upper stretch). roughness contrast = -1.1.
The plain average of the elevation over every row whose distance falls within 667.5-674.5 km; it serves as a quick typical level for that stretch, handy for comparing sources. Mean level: 21.6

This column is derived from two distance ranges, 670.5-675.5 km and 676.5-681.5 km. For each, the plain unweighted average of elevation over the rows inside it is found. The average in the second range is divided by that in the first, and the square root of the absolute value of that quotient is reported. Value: 0.967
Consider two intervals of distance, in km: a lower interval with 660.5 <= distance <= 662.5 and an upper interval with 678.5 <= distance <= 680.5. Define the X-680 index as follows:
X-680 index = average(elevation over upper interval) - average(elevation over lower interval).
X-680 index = -2.6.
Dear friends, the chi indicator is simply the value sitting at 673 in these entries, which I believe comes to 20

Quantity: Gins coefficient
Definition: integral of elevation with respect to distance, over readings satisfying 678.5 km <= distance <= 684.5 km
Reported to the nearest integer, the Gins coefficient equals 122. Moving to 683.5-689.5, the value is 116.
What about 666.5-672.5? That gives 134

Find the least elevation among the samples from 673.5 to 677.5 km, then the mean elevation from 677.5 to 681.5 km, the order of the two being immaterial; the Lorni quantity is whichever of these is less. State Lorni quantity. 19.80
